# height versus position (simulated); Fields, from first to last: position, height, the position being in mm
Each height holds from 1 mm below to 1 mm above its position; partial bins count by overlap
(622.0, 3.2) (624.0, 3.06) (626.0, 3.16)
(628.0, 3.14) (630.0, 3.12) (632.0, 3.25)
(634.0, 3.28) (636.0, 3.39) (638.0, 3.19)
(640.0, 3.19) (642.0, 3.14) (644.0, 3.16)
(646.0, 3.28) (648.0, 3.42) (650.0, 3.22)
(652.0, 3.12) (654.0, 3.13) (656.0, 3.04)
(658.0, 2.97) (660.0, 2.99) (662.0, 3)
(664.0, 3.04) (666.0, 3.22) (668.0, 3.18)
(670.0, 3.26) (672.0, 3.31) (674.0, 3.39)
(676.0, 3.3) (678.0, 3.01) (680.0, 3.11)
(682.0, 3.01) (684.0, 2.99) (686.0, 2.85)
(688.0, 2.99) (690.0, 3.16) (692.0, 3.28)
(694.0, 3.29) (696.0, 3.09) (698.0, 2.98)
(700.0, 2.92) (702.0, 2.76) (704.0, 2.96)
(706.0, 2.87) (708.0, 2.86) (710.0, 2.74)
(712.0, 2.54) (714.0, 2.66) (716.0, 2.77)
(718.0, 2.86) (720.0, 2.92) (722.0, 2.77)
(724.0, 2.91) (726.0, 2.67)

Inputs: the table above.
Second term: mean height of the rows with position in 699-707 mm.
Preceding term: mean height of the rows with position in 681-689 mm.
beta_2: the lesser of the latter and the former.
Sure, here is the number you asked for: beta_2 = 2.88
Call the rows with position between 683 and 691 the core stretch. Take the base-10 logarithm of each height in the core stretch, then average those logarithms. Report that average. 0.476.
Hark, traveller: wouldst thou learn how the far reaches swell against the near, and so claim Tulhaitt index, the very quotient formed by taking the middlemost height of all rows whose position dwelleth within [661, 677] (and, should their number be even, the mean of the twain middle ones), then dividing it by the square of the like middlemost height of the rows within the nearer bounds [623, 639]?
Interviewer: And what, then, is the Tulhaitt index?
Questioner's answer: 0.321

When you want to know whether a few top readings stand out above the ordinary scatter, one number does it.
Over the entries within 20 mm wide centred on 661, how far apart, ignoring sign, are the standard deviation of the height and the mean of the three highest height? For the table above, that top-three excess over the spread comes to 3.12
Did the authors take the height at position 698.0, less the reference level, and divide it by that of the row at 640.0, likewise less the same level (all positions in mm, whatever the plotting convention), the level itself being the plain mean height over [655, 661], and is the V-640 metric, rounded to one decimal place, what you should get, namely -0.1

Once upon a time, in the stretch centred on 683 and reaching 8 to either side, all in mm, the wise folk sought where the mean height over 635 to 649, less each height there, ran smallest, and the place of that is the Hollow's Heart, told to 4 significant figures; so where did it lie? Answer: 676.0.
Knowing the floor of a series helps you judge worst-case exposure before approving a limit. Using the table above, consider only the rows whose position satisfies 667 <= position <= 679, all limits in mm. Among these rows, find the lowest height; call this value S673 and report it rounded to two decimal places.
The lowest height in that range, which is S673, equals 3.01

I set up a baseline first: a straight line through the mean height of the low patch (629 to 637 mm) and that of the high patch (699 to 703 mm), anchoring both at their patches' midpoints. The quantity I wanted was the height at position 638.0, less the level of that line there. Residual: 0.0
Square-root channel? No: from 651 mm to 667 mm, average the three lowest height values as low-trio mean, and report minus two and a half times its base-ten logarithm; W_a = -1.19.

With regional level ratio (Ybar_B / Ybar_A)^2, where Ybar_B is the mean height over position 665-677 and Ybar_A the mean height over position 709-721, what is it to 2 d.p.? 1.42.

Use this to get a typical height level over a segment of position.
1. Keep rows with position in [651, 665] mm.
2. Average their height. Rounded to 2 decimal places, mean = 3.04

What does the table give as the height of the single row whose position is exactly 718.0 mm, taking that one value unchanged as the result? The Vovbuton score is 2.86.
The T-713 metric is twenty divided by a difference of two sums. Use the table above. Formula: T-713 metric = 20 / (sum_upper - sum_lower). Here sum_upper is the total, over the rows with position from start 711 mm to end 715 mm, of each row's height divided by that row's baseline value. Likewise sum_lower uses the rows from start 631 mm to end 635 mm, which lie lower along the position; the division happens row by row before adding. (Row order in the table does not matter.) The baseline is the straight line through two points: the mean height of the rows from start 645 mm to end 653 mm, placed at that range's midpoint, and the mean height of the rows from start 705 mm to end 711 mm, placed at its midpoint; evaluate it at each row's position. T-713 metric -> -301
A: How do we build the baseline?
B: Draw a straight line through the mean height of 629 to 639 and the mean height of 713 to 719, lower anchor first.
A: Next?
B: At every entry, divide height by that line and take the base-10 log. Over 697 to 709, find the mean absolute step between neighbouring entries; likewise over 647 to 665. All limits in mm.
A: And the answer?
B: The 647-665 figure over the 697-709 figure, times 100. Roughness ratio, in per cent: 63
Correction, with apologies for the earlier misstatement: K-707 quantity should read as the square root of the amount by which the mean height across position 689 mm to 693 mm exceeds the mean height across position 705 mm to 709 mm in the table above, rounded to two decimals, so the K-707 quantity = 0.60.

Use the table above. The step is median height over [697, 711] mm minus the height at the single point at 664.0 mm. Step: -0.17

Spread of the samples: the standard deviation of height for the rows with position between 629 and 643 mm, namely 0.09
